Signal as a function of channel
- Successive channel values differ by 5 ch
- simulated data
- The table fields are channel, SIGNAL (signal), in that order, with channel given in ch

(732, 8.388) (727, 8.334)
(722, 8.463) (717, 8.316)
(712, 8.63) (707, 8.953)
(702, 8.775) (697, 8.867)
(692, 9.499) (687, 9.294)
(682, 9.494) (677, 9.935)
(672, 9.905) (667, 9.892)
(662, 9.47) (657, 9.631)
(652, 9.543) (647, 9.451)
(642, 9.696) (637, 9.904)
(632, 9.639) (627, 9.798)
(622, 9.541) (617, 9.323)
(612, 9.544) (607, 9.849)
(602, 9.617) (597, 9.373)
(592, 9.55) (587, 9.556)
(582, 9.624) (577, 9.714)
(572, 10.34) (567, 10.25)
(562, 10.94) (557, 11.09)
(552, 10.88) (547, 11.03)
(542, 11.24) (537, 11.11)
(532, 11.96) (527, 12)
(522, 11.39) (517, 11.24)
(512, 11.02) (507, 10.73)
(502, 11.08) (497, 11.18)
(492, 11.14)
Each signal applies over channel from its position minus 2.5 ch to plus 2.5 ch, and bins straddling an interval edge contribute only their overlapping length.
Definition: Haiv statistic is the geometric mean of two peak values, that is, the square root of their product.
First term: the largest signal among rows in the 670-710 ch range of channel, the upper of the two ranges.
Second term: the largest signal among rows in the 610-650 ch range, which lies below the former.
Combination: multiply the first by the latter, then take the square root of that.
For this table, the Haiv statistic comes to 9.9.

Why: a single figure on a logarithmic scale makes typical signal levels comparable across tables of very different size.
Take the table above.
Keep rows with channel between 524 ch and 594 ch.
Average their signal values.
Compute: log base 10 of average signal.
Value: 1.03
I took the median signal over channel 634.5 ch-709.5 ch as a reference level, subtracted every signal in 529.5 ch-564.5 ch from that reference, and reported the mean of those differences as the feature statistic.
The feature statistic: -1.7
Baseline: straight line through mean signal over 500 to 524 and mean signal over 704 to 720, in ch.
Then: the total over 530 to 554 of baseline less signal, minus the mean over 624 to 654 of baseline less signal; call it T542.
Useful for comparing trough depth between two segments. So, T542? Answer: -2.5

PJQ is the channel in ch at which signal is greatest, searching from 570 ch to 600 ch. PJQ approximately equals 572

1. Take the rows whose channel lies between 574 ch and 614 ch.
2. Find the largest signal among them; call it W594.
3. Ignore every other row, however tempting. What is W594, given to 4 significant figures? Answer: 9.849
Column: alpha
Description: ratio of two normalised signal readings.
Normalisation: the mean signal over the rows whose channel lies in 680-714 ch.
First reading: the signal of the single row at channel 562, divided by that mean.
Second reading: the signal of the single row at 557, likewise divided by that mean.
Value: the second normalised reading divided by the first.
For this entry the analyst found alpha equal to 1.01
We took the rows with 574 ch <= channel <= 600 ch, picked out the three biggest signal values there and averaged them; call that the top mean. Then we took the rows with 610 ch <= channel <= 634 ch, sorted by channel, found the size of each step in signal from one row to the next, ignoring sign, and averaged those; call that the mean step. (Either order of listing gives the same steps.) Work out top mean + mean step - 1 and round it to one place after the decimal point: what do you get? 8.8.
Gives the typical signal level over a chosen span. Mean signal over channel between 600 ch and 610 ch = 9.7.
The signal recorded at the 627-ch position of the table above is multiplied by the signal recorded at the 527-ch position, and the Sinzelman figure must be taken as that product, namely 118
